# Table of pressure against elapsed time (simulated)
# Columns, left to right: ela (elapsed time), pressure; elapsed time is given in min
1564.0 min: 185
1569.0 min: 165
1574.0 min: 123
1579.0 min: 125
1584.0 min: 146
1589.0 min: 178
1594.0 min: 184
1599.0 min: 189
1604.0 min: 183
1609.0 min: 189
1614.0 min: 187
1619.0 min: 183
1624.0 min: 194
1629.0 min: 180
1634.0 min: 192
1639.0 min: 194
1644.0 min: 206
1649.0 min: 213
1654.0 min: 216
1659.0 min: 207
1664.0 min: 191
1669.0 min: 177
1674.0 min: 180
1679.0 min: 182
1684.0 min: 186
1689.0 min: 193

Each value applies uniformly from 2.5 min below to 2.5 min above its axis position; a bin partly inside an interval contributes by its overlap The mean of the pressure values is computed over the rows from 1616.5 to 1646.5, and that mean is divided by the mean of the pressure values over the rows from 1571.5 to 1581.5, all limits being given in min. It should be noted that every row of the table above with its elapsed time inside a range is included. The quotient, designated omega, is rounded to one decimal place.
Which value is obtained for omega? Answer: 1.5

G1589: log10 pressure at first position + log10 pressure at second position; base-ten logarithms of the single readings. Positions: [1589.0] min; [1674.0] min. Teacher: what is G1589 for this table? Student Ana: 4.51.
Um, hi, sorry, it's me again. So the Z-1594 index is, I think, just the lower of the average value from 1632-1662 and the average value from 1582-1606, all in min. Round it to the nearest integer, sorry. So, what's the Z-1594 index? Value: 176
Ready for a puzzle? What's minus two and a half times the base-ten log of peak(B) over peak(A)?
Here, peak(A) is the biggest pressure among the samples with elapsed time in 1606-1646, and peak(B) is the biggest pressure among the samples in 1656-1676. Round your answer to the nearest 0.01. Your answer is -0.01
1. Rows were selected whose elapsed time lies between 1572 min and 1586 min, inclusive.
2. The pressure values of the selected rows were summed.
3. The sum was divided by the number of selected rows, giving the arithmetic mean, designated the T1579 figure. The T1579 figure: 131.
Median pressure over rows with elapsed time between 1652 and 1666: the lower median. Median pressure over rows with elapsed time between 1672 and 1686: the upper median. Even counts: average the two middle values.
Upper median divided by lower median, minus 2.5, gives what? -1.62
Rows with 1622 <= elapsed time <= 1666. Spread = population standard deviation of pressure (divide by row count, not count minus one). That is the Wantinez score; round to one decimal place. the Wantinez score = 11.2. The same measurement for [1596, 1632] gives 4.4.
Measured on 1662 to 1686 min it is 4.9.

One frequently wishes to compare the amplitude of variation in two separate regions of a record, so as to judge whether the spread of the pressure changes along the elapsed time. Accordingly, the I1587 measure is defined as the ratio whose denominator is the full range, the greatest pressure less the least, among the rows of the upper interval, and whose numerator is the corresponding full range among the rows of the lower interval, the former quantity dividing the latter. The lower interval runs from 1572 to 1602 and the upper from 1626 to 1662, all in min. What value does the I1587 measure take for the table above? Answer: 1.8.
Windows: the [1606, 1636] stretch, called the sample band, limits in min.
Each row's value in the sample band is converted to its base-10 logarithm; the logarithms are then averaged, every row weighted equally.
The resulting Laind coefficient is 2.27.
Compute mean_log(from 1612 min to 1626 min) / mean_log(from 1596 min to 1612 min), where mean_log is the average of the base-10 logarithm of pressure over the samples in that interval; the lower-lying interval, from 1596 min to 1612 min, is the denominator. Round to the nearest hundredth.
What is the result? 1.00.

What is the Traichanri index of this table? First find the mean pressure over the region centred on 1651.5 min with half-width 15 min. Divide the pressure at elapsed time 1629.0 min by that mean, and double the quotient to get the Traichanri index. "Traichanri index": 1.8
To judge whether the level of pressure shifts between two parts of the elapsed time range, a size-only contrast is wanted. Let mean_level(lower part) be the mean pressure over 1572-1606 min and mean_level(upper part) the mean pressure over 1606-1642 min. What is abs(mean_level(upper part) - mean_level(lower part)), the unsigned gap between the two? 27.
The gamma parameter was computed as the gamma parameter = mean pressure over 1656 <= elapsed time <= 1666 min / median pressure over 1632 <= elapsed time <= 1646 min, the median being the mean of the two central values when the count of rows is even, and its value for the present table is 1.03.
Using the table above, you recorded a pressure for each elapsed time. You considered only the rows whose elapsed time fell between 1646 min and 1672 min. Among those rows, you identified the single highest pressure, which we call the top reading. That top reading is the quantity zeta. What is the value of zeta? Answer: 216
